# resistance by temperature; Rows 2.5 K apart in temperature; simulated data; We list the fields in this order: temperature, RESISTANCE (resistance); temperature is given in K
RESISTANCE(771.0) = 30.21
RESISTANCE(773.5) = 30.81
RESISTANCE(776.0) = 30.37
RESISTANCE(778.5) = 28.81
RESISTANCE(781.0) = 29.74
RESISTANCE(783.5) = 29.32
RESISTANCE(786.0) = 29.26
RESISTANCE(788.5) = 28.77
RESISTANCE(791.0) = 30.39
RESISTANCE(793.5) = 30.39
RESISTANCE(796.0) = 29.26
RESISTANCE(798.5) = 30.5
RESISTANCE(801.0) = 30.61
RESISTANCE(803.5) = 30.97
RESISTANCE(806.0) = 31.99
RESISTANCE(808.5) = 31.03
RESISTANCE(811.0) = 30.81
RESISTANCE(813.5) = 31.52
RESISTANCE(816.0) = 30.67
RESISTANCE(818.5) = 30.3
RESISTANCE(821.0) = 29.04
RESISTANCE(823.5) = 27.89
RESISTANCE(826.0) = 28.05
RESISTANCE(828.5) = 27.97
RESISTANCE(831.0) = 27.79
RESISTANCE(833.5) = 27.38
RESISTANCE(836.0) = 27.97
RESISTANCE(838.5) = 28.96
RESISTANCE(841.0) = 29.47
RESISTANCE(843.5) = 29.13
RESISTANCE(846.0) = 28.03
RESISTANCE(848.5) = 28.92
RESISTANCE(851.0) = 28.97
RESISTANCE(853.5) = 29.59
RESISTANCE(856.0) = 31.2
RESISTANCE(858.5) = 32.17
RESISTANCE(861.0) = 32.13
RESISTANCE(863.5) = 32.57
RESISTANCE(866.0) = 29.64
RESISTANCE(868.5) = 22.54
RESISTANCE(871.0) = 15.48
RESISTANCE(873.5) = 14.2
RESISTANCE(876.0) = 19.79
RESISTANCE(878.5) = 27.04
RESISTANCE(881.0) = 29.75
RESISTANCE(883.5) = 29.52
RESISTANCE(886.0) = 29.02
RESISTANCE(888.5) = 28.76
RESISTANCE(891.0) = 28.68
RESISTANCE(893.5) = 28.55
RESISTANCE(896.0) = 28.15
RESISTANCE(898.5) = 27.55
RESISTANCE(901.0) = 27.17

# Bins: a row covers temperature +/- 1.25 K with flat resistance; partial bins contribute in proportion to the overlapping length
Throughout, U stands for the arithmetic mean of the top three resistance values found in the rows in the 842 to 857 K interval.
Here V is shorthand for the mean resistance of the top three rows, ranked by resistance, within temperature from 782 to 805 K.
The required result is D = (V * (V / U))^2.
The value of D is 988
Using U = 30.0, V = 30.7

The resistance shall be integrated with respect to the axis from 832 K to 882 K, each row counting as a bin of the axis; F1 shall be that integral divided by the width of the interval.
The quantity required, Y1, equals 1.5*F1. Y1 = 40.9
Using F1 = 27.2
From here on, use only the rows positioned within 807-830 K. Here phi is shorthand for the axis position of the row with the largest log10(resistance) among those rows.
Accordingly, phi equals 813.5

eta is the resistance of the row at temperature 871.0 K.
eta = 15.48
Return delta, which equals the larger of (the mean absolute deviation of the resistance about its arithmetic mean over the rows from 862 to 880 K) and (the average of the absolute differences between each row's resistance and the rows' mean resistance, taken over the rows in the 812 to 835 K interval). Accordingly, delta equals 5.75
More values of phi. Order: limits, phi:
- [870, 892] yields 881.0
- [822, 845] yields 841.0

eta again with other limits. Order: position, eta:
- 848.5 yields 28.92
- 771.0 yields 30.21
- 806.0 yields 31.99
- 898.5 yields 27.55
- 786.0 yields 29.26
